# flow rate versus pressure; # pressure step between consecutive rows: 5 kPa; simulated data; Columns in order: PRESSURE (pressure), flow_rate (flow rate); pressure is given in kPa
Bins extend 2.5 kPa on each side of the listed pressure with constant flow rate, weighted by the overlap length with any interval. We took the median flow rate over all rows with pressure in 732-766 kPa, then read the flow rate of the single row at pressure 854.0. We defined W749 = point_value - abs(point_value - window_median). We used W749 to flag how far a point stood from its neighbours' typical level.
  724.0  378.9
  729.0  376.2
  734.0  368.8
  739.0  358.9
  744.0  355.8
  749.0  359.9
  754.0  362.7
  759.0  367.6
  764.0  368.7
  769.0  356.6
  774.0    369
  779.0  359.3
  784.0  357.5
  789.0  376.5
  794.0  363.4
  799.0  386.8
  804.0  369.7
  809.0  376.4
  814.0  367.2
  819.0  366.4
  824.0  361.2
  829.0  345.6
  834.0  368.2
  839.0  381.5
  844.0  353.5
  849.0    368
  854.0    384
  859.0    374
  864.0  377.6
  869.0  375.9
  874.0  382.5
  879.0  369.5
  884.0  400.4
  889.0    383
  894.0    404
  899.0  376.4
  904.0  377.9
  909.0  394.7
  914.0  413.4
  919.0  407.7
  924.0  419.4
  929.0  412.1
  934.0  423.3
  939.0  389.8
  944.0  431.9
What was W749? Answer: 363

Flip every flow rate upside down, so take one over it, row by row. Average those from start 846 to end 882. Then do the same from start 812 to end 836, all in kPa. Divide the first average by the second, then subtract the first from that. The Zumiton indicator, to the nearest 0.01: 0.96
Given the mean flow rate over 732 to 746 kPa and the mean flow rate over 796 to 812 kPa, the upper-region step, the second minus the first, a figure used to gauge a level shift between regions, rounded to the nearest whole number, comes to 16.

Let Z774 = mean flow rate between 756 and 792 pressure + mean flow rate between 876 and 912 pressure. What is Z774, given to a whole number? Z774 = 752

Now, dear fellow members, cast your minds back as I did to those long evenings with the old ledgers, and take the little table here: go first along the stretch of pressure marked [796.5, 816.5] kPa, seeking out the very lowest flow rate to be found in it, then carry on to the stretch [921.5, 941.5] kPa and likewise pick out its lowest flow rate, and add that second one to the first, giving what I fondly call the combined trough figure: 757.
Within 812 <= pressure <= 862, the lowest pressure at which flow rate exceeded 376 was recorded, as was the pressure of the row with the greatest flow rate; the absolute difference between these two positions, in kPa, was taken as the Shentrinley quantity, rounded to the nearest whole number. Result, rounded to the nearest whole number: 15 kPa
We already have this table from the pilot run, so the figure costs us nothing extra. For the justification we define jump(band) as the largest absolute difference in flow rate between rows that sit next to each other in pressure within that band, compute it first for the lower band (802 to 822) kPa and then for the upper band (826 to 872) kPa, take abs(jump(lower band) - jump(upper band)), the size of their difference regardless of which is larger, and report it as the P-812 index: 19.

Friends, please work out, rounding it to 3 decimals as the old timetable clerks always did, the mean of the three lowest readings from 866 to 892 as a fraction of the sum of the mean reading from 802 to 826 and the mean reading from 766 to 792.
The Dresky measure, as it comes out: 0.514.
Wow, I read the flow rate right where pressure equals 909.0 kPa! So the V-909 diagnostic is 394.7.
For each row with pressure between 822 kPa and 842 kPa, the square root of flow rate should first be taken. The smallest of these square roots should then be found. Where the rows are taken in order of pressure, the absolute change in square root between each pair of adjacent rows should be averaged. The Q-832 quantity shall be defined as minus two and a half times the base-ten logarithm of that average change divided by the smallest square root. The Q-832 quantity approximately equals 4.03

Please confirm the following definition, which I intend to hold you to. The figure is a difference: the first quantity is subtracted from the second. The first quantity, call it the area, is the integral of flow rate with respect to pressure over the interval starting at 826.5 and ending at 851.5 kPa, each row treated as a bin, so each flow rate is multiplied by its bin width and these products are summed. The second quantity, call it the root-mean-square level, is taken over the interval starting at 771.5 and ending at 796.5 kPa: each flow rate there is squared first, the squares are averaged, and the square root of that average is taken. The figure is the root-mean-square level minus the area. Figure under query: -8719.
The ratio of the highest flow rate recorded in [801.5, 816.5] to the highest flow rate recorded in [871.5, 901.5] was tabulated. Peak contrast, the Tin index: 0.93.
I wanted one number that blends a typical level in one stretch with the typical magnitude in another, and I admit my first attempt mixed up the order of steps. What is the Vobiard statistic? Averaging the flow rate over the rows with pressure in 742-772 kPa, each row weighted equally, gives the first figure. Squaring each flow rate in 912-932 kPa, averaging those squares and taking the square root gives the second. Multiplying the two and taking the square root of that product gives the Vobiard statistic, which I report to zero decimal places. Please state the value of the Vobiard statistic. 387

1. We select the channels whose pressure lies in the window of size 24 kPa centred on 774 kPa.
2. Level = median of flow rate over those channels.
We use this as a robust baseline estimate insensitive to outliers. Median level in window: 359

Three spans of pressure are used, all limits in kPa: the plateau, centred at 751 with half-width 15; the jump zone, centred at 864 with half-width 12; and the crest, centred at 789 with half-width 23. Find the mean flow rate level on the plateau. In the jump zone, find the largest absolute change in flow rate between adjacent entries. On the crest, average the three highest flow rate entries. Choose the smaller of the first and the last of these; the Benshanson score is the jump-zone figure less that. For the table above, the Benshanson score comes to -352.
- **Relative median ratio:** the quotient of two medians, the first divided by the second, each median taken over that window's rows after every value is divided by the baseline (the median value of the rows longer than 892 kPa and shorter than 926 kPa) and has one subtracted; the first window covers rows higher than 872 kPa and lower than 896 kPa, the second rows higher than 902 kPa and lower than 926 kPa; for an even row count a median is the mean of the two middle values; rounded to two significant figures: -5.7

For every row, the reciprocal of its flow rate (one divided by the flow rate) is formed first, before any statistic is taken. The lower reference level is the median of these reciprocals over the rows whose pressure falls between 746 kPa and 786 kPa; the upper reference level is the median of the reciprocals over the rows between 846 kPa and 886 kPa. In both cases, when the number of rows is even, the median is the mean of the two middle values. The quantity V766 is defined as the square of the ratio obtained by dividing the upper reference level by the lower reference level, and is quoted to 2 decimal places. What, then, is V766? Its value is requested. 0.92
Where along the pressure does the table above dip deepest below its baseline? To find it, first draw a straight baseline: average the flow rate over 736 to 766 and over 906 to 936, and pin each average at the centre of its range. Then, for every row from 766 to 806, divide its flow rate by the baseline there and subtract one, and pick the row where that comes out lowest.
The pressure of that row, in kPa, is 784.0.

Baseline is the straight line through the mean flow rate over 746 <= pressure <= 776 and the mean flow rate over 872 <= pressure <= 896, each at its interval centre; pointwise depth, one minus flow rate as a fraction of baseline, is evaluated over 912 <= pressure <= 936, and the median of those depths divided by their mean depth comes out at 1.0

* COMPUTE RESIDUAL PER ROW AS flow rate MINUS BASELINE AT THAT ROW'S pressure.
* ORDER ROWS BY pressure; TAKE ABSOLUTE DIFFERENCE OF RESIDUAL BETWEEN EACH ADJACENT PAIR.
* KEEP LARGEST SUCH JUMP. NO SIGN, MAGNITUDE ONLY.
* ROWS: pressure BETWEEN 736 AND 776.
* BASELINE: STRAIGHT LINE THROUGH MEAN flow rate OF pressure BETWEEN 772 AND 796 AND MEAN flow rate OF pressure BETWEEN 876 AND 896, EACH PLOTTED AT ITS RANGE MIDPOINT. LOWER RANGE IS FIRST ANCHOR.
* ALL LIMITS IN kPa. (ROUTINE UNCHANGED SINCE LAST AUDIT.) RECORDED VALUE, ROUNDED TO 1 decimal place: 13.3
